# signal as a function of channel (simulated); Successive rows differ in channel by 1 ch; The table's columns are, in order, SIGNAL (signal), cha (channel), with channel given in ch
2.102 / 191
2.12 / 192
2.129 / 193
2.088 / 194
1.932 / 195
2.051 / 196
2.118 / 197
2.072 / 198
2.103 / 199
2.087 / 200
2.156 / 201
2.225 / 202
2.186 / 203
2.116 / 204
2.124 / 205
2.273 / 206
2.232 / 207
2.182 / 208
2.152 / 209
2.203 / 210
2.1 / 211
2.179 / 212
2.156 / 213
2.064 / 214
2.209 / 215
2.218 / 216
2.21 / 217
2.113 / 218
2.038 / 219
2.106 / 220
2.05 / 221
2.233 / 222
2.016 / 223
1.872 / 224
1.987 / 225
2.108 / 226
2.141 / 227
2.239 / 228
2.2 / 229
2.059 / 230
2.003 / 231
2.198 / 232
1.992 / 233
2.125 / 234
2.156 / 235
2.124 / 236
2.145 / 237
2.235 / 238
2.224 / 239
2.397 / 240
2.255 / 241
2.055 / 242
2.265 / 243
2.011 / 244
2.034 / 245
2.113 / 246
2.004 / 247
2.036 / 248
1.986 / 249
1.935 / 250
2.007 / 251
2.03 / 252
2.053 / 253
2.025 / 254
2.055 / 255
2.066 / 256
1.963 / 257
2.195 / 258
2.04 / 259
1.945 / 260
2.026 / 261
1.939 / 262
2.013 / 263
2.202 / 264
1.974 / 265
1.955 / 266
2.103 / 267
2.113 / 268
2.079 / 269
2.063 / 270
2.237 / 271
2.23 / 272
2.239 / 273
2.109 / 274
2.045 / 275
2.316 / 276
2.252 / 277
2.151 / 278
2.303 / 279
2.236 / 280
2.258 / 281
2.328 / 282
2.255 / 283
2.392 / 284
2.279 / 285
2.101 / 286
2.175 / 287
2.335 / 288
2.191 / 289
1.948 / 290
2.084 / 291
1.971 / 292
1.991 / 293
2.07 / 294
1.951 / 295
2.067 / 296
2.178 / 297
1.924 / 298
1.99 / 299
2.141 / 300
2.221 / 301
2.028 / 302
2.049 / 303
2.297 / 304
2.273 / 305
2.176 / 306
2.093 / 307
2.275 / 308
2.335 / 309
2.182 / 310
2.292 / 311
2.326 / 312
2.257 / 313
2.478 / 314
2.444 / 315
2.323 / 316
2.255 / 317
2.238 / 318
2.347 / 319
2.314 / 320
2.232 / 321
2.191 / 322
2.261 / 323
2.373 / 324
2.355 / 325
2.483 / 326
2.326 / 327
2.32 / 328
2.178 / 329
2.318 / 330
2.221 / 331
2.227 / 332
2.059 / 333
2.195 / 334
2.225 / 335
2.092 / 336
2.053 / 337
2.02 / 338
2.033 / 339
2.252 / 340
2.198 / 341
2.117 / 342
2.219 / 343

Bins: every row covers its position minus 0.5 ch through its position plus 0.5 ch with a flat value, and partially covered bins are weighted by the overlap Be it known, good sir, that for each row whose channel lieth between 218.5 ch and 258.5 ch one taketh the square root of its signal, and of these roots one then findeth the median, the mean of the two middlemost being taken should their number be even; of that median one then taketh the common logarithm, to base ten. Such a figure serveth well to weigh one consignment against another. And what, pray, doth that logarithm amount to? 0.157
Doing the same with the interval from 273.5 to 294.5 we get 0.170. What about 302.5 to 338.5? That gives 0.177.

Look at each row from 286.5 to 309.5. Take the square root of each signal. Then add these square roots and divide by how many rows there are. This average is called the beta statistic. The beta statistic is 1.46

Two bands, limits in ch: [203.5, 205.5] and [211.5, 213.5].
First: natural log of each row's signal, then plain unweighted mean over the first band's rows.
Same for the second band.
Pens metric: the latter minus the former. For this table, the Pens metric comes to 0.02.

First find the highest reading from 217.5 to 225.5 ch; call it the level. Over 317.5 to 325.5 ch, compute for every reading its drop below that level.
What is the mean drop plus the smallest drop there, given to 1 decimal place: -0.2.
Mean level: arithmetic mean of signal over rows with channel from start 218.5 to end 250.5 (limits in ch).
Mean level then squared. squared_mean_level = 4.43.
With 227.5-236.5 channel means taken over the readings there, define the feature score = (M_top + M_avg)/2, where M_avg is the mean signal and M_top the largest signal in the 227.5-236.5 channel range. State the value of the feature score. 2.18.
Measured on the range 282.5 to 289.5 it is 2.32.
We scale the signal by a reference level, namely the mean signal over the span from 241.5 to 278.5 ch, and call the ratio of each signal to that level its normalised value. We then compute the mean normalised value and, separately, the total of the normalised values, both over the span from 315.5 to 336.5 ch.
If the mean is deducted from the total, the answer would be 21.8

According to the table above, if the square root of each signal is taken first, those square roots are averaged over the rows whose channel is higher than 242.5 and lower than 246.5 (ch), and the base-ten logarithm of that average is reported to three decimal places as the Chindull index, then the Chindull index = 0.162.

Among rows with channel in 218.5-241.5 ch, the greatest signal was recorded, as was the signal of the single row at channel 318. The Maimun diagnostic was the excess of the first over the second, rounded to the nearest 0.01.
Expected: 0.16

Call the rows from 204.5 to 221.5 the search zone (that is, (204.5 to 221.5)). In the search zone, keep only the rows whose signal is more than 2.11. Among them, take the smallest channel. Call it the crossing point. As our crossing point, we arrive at 205 ch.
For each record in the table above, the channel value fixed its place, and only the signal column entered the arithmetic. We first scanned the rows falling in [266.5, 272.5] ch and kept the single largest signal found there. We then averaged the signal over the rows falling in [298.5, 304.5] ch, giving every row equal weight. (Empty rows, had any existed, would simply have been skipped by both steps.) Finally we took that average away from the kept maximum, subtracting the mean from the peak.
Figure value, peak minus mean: 0.12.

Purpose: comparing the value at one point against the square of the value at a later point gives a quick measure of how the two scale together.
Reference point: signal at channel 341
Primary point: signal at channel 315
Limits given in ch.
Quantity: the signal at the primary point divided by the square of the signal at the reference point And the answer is 0.506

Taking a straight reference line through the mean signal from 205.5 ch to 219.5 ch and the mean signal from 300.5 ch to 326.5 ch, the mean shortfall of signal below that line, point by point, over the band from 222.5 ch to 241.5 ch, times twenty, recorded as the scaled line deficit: 1.1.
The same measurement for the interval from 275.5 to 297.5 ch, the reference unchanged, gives 1.4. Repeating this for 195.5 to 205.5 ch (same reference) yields 0.6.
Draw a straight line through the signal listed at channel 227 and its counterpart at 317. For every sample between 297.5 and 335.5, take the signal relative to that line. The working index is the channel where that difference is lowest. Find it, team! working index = 298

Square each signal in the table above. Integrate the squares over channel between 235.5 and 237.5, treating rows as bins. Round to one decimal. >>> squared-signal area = 9.1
